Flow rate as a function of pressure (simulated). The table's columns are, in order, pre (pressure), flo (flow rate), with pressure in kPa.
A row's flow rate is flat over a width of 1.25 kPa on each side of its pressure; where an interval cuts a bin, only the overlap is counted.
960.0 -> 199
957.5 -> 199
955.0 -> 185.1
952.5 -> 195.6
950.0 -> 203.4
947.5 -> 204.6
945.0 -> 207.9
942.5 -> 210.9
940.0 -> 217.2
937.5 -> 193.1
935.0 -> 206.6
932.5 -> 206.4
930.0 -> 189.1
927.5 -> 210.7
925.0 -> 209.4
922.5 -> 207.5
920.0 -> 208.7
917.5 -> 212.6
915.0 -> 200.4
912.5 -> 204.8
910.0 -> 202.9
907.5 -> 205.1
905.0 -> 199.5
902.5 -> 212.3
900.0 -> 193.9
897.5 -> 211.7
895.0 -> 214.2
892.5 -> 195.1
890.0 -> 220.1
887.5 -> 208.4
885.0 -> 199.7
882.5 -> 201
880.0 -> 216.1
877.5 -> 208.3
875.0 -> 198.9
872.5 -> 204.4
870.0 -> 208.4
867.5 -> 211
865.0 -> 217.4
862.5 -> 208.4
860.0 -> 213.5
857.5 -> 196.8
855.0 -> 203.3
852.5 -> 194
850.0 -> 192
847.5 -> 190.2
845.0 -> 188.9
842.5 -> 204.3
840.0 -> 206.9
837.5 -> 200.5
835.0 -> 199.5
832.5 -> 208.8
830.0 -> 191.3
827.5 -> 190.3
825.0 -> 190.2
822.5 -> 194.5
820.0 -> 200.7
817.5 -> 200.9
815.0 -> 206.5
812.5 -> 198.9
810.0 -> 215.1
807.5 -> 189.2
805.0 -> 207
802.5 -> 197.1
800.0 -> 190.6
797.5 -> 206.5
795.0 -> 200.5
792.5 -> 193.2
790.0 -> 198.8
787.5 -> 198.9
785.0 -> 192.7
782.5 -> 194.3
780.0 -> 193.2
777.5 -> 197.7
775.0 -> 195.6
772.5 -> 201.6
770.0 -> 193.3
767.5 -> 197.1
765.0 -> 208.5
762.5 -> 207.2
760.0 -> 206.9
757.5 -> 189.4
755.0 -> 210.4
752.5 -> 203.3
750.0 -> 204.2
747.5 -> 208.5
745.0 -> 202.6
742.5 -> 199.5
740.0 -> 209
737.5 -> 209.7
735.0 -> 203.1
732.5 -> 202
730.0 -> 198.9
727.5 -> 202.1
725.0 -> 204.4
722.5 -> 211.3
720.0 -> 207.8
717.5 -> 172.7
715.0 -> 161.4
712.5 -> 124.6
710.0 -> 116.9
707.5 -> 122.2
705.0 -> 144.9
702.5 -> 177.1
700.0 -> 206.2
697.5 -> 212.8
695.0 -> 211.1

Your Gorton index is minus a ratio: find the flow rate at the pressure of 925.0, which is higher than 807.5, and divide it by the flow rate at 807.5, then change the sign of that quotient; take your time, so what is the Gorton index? -1.11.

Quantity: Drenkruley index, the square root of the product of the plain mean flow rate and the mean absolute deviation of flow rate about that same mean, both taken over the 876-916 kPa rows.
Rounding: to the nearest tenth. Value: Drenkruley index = 35.9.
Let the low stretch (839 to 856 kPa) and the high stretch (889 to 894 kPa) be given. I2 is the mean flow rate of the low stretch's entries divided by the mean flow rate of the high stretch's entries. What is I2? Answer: 0.95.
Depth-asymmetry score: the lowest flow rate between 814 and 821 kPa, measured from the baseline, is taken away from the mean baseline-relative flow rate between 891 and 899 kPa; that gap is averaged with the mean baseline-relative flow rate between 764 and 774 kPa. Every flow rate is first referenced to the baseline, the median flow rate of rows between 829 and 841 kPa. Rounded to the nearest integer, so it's 3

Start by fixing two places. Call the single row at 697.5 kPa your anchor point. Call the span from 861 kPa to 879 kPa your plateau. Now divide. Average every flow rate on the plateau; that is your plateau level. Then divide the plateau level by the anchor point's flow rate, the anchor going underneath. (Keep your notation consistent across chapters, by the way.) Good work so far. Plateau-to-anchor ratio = 0.98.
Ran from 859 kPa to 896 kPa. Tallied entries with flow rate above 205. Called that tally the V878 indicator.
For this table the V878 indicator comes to 10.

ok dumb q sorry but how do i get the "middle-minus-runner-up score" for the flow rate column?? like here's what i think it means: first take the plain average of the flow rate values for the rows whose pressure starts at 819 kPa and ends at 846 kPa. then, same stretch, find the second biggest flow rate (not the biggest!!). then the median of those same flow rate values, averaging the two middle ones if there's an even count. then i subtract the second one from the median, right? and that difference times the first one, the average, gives -1464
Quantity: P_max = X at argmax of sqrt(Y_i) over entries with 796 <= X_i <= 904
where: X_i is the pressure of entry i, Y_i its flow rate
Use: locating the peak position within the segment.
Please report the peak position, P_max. 890.0 kPa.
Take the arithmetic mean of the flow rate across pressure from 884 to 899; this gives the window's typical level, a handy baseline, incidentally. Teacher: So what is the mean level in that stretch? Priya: 208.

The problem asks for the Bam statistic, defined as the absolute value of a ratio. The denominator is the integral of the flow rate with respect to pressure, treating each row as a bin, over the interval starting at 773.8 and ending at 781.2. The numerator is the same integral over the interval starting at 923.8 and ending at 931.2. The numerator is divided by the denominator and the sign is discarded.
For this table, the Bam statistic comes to 1.04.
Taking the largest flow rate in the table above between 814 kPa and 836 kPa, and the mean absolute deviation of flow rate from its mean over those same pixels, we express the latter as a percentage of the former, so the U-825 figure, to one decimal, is 2.8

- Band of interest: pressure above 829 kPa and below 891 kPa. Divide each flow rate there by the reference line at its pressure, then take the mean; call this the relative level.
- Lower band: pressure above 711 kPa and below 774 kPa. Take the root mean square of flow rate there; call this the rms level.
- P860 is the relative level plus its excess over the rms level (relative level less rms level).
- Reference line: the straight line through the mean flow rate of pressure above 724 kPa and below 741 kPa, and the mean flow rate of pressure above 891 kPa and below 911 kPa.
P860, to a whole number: -196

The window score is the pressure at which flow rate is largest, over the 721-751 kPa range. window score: 722.5 kPa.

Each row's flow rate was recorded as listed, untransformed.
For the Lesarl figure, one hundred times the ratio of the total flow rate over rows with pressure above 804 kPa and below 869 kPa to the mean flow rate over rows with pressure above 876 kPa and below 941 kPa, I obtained 2535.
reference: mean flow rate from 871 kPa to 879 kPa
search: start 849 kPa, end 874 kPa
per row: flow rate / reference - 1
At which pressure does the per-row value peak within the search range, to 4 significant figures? 865.0 kPa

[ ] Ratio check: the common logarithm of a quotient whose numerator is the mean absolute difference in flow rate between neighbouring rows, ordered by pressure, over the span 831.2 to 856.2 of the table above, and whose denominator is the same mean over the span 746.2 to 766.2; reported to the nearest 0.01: -0.14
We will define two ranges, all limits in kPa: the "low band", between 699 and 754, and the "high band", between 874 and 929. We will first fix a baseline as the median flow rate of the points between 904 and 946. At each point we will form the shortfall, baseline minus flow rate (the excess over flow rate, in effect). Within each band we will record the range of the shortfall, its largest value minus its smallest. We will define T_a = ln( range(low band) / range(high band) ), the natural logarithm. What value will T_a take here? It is 1.3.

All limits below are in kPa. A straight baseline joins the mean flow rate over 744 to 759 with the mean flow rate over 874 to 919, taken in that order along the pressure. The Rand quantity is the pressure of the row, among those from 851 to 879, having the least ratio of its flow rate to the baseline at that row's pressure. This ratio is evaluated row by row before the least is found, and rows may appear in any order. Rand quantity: 852.5 kPa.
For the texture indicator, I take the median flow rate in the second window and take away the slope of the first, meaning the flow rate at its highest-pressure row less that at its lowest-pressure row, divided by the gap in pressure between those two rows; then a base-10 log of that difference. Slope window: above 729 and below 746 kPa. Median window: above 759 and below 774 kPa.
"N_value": 2.31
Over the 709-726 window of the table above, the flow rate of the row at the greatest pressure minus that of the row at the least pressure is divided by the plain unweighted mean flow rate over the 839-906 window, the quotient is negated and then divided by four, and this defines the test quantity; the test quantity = -0.11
